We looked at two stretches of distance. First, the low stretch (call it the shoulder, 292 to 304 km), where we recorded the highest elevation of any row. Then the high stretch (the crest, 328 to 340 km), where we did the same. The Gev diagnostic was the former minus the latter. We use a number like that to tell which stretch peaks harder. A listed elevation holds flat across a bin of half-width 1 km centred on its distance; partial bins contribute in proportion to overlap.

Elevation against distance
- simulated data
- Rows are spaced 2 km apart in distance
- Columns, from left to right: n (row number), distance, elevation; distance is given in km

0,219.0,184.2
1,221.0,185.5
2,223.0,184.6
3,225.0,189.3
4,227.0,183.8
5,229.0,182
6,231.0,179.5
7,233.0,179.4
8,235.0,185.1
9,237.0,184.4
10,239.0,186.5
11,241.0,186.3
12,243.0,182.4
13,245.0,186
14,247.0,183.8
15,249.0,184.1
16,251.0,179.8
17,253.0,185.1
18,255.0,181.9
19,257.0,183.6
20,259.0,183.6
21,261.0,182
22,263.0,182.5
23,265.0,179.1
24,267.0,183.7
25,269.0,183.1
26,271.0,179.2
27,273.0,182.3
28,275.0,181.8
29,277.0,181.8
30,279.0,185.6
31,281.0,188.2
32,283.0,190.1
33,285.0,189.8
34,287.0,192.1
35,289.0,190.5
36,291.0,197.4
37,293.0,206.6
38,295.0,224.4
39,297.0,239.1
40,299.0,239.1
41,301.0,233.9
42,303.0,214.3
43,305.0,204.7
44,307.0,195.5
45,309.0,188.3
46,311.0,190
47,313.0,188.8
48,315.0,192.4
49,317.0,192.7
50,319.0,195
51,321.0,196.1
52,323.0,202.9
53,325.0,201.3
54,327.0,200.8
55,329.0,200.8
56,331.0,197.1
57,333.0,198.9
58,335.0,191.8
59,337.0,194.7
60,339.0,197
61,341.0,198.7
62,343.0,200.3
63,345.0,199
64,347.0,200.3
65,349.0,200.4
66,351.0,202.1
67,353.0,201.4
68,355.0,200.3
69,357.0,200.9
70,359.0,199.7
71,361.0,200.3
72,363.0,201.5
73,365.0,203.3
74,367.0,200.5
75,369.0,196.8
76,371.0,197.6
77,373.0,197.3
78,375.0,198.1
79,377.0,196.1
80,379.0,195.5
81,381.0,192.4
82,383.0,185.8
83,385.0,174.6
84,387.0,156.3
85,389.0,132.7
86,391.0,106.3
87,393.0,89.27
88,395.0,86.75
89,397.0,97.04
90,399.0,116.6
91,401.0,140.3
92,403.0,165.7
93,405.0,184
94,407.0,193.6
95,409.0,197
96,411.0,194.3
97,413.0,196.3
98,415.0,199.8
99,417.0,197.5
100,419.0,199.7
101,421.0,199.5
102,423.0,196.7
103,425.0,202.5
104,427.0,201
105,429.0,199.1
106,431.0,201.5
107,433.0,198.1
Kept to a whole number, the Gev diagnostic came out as 38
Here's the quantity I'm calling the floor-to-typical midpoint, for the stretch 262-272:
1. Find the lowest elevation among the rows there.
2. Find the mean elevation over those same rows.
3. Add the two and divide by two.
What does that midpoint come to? 180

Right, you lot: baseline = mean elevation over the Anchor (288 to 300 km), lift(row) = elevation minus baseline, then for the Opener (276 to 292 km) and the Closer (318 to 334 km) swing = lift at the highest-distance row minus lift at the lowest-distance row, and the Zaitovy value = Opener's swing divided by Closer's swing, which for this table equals 4.00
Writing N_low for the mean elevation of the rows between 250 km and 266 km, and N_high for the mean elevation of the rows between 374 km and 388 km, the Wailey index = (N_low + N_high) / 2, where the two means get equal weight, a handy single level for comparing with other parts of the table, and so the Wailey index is 184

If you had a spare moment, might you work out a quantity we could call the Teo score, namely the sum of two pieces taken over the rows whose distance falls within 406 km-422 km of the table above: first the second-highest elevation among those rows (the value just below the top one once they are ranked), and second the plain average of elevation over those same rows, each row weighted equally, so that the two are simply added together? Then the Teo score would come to 397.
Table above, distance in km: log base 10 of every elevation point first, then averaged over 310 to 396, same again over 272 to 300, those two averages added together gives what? 4.56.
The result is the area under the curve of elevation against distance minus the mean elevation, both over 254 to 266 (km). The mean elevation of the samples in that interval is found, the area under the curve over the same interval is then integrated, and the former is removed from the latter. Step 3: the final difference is 2003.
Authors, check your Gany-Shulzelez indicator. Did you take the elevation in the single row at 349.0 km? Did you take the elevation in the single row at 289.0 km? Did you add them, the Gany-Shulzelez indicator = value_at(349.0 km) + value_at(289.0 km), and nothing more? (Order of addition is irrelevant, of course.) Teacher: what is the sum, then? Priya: 391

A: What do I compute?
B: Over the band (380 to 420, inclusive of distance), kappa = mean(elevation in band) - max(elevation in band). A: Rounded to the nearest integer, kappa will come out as -40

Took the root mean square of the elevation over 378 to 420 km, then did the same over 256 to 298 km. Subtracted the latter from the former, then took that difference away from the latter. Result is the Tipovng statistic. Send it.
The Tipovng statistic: 216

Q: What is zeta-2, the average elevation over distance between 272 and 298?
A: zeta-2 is 196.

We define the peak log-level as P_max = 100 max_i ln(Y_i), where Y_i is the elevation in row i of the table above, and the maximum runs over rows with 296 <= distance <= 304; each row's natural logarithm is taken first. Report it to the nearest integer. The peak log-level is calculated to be 548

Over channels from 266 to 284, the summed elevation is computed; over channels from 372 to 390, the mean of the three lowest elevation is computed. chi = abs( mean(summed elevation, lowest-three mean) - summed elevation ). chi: 751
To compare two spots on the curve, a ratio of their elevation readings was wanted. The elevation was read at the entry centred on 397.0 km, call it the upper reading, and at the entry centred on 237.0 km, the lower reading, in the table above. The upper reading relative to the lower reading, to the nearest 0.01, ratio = 0.53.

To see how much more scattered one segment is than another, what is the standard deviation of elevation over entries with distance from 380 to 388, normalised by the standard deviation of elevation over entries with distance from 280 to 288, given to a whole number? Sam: 10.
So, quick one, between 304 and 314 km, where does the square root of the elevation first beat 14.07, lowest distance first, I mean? 305.0 km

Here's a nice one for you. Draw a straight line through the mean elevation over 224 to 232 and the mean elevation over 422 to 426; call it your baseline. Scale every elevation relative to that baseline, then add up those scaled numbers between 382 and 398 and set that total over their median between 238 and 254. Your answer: 5.3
